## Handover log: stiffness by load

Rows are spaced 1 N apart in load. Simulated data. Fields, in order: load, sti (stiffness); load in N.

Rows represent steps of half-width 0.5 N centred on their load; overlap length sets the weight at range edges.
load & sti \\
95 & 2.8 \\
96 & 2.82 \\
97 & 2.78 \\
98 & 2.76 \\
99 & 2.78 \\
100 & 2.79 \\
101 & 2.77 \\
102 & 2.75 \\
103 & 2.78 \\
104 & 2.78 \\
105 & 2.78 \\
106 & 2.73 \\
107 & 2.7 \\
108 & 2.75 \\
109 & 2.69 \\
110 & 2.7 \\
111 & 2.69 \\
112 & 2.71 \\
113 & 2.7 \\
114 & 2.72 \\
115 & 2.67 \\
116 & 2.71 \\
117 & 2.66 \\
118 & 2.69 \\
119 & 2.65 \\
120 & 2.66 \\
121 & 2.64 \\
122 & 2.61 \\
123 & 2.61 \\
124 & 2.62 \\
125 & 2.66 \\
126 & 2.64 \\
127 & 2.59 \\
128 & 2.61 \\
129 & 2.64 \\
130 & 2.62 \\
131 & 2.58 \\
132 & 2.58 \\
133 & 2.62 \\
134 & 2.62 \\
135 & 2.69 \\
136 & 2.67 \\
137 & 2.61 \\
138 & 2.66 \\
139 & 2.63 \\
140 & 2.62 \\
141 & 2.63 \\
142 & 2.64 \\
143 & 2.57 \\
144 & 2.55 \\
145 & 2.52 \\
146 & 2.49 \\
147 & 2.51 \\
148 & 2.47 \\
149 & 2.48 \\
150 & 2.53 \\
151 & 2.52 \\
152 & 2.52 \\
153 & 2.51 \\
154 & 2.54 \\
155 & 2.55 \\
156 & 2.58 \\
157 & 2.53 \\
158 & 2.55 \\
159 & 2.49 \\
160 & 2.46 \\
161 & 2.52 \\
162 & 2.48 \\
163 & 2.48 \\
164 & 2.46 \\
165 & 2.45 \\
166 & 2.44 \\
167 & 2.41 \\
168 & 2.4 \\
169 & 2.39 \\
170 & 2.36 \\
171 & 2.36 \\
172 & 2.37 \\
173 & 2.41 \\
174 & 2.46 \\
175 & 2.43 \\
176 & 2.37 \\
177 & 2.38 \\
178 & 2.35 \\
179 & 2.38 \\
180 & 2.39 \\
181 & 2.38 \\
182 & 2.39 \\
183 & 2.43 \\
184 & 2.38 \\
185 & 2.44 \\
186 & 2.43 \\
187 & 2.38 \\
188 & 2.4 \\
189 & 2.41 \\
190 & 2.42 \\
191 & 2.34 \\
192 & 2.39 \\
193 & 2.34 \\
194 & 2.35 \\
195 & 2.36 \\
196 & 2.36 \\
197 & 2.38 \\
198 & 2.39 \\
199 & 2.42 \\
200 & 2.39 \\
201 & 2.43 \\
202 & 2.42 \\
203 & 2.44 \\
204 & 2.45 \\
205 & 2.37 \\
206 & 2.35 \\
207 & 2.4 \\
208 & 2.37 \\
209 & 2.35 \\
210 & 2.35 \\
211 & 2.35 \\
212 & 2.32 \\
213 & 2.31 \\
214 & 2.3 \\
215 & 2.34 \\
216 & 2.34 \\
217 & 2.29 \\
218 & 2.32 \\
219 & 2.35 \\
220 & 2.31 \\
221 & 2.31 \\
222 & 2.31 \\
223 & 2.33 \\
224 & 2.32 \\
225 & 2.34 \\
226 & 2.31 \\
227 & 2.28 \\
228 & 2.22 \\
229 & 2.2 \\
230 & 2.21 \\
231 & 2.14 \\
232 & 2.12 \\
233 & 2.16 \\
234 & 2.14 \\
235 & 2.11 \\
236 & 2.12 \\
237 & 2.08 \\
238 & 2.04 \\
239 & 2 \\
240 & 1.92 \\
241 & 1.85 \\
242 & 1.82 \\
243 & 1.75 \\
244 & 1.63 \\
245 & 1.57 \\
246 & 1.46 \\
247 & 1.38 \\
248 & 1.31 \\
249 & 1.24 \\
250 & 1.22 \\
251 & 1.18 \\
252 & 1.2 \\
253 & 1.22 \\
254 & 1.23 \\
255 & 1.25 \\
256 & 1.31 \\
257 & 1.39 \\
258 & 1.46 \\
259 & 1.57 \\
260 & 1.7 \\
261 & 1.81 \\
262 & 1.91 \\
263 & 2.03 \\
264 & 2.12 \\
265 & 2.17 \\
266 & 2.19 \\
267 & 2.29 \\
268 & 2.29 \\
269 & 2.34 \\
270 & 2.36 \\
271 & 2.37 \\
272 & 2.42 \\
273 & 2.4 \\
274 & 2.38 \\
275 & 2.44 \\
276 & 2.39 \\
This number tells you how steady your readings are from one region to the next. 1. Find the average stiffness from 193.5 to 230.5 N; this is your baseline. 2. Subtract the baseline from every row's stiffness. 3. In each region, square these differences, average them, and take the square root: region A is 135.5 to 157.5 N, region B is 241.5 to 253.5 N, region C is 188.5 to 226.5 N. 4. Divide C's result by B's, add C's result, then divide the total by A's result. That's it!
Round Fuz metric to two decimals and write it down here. 0.41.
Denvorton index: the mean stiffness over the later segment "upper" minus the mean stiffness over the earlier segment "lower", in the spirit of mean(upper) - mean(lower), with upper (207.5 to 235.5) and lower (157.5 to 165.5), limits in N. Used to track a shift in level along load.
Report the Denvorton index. -0.21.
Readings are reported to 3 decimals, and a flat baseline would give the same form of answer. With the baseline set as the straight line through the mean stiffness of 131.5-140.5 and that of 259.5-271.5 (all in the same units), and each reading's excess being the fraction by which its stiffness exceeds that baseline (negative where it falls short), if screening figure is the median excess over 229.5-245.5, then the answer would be -0.080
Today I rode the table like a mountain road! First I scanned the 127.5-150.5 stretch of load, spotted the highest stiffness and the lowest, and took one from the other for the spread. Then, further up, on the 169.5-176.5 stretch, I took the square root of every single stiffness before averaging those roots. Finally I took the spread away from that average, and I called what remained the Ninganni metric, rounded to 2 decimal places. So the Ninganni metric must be 1.33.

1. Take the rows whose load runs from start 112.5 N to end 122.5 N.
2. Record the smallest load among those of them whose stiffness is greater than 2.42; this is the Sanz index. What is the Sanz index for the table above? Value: 113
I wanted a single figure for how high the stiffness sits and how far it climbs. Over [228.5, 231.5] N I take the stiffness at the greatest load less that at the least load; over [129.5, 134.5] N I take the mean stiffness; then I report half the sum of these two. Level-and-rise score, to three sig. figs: 1.27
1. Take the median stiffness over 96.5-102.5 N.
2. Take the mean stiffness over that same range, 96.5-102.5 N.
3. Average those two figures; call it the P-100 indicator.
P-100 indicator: 2.77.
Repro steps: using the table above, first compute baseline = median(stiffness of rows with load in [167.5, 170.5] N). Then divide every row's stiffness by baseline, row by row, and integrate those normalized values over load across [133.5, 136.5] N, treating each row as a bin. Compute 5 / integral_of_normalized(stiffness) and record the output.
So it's 1.50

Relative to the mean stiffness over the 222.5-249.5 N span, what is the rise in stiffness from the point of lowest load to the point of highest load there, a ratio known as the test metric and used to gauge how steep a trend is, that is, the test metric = -0.55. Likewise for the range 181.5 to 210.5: -0.02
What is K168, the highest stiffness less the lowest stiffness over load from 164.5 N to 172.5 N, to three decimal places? 0.090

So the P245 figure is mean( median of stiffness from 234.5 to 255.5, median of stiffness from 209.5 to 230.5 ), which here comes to 1.94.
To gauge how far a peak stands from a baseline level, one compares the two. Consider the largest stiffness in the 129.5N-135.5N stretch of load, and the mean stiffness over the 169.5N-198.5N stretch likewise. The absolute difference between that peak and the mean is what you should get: 0.30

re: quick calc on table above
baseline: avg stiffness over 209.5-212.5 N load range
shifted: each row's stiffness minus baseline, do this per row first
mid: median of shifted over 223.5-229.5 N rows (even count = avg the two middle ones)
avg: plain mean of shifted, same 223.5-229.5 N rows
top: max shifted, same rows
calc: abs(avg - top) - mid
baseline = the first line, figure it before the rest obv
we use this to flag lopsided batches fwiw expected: 0.11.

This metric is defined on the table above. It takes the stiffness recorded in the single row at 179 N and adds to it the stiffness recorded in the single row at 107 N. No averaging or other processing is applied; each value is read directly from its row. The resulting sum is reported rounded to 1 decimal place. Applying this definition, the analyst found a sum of 5.1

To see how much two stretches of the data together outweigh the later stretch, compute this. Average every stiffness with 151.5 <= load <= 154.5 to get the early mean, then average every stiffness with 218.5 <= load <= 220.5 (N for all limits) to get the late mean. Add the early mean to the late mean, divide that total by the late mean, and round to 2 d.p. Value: 2.08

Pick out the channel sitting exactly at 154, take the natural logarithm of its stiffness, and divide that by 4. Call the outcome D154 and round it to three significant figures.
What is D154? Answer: 0.233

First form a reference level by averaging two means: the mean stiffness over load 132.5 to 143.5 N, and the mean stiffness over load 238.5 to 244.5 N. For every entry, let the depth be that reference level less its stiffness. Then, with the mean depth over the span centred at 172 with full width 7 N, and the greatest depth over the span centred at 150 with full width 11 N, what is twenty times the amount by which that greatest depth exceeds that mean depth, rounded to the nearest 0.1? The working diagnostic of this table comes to -1.5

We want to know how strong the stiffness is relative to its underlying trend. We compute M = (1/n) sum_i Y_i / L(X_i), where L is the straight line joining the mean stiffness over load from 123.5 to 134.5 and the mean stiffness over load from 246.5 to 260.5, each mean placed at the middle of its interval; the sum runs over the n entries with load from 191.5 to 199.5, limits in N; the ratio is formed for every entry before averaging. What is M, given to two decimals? 1.23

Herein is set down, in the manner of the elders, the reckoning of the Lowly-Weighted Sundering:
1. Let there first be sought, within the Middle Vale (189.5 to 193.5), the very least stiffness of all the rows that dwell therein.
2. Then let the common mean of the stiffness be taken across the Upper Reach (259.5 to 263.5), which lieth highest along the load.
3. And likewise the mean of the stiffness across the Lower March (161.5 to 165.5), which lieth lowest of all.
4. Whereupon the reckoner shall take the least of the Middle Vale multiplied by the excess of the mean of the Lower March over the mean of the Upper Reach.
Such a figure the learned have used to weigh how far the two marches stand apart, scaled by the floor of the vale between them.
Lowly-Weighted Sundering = 1.4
